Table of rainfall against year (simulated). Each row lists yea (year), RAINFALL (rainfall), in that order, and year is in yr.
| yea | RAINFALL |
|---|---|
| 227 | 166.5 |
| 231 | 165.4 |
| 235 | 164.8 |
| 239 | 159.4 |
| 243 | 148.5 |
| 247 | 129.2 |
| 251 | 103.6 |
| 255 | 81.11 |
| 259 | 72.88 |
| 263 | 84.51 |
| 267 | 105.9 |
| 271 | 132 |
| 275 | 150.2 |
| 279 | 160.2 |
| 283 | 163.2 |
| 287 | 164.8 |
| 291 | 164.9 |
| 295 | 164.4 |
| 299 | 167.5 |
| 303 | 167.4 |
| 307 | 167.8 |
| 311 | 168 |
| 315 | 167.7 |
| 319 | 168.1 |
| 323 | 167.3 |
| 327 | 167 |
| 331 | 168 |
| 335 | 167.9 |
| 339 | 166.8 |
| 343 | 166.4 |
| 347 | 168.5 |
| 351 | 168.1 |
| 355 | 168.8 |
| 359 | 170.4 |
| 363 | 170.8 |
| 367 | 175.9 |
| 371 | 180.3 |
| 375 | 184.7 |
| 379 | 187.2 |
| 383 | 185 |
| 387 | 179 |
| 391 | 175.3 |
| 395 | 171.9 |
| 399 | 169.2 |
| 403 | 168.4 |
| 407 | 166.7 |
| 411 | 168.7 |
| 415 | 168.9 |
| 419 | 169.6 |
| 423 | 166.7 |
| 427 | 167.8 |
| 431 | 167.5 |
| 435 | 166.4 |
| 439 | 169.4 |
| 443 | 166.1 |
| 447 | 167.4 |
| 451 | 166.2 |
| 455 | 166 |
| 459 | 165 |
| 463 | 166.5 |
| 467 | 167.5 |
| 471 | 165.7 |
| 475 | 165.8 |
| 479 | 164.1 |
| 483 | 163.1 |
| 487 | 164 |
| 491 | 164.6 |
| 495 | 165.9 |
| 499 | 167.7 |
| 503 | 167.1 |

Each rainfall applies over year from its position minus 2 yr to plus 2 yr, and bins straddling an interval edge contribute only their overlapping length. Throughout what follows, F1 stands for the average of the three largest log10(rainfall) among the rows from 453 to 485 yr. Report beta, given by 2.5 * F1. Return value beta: 5.55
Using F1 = 2.22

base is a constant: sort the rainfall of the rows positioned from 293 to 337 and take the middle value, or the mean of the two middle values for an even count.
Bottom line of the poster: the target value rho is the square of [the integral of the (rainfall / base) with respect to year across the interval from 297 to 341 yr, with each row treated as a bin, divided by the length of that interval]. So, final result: 1.00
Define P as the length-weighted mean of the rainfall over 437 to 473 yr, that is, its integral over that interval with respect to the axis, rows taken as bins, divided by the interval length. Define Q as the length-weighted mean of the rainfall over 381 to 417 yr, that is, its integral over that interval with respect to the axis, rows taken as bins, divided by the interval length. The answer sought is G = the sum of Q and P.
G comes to 339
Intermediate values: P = 167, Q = 173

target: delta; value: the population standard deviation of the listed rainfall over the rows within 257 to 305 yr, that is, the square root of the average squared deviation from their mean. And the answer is 33.1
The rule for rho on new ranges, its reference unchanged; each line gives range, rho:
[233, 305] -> 0.68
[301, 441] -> 1.04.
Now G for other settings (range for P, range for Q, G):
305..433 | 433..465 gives 338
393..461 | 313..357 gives 335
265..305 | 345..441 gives 326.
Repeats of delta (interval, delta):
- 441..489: 1.3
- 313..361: 1.0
